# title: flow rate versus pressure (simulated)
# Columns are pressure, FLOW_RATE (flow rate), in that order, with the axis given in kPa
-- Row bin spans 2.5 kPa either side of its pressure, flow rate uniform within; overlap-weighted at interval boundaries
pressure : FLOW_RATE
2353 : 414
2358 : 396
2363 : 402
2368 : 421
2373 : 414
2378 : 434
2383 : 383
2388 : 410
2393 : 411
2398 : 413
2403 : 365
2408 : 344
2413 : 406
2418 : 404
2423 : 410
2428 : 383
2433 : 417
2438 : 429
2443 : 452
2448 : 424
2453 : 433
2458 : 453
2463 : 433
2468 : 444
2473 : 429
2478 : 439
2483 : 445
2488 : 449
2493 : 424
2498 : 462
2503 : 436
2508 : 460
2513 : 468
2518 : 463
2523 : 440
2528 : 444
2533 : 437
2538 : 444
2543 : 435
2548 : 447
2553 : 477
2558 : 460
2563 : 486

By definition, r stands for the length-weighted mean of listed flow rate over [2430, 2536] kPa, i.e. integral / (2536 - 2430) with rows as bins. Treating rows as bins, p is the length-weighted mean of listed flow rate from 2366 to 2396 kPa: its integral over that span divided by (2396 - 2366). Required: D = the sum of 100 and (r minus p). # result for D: 130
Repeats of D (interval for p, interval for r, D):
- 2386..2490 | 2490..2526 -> 132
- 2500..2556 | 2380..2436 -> 45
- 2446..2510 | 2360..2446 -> 65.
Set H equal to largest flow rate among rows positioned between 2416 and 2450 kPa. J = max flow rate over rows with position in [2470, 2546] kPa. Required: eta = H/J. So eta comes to 0.97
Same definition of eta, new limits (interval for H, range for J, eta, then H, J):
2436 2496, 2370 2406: 1.04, 453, 434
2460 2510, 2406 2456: 1.02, 462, 452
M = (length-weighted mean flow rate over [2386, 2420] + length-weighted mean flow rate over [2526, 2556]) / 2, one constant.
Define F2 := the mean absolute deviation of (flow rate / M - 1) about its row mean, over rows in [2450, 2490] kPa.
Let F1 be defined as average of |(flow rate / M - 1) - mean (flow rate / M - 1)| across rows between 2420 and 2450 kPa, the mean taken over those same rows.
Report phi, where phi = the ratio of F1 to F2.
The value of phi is 2.22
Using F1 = 0.038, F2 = 0.017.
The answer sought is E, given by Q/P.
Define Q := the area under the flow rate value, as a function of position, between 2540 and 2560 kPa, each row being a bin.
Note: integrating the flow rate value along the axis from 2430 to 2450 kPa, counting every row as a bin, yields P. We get 1.06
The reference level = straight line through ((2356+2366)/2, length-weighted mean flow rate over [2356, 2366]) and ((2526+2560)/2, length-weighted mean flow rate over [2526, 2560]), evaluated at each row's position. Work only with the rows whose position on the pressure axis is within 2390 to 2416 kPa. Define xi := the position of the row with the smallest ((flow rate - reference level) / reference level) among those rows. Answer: 2408 kPa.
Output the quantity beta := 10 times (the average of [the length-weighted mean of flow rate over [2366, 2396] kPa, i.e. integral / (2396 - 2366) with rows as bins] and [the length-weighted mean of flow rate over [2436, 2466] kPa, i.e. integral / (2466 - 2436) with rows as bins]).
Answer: 4248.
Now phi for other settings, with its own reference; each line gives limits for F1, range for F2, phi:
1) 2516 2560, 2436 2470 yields 1.16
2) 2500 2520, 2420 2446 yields 0.58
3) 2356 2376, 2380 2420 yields 0.44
